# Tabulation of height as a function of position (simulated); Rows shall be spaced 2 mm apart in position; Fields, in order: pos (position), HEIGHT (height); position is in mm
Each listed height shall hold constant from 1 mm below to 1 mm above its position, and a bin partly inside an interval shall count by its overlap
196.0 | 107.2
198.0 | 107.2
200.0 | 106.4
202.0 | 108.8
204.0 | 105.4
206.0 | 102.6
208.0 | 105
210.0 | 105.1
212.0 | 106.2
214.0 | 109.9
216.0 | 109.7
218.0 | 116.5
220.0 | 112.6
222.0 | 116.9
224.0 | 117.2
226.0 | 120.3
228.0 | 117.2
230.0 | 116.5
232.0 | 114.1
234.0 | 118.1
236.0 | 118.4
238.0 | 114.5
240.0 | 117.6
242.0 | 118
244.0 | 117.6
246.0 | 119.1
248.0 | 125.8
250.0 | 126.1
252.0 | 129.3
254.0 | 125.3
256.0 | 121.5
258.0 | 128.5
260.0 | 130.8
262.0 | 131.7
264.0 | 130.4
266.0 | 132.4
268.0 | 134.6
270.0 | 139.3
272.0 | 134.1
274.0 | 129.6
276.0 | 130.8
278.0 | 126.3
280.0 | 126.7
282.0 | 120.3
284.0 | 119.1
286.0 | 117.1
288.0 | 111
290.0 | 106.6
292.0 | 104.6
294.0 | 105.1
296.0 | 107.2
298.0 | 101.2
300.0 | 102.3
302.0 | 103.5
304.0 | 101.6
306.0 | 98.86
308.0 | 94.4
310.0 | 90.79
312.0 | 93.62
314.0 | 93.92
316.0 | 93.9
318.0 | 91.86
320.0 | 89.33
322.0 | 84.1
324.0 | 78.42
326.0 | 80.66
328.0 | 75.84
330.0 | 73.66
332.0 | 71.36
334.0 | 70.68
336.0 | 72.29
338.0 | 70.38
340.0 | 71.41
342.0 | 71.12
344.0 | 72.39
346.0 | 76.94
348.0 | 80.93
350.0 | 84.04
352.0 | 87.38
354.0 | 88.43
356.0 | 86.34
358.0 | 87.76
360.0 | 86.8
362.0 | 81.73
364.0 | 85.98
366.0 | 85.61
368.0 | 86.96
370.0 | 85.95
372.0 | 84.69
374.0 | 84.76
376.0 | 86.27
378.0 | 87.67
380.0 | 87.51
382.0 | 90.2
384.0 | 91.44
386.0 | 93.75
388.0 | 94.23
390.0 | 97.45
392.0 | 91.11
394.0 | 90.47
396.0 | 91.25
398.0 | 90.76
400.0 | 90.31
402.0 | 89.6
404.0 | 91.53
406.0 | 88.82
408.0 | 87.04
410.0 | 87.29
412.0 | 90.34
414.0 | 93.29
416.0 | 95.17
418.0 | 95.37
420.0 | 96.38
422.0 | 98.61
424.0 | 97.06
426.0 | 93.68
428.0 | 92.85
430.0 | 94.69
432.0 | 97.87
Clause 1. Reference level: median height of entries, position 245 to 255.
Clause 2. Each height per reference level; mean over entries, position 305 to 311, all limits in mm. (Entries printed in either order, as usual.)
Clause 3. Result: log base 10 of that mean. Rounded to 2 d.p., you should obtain -0.12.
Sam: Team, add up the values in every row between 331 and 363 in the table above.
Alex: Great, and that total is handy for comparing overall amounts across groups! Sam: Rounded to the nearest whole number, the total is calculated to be 1260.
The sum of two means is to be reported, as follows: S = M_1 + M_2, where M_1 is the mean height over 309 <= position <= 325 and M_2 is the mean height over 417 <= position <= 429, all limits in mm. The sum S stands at 185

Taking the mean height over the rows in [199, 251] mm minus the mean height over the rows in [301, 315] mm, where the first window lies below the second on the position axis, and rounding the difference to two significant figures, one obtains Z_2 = 17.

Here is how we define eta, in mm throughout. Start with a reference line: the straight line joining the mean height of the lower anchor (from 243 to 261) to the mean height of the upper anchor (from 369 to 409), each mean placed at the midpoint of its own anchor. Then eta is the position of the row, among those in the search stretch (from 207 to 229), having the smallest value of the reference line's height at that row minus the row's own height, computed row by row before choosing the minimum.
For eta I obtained 226.0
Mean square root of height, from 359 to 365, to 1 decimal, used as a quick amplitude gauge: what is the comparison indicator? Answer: 9.2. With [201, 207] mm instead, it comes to 10.3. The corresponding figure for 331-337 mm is 8.5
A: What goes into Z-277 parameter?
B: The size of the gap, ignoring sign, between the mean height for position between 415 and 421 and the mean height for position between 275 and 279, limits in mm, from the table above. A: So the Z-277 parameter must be 33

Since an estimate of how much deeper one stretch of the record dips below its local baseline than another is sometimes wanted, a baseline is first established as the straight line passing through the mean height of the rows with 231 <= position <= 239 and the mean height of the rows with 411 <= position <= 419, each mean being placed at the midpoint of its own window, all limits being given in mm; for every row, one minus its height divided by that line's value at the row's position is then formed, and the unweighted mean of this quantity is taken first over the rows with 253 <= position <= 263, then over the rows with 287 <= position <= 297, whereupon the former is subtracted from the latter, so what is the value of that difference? 0.1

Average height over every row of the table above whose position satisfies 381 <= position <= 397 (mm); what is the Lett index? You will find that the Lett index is 92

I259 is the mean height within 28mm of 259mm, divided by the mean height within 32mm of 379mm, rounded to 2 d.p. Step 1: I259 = 1.42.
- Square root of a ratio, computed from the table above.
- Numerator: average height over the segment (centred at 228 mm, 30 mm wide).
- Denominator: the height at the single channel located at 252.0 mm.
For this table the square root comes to 0.95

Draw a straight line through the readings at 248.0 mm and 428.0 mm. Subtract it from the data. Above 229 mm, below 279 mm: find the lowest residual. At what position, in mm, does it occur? 232.0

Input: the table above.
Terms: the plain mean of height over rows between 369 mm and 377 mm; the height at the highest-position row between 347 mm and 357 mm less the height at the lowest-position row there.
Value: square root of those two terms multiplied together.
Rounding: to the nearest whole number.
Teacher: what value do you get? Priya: 21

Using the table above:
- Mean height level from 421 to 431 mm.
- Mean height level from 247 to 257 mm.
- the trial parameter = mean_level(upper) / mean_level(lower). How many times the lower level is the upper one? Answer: 0.76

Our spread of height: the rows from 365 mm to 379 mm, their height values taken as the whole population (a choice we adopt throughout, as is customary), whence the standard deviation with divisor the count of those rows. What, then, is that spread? 1.0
